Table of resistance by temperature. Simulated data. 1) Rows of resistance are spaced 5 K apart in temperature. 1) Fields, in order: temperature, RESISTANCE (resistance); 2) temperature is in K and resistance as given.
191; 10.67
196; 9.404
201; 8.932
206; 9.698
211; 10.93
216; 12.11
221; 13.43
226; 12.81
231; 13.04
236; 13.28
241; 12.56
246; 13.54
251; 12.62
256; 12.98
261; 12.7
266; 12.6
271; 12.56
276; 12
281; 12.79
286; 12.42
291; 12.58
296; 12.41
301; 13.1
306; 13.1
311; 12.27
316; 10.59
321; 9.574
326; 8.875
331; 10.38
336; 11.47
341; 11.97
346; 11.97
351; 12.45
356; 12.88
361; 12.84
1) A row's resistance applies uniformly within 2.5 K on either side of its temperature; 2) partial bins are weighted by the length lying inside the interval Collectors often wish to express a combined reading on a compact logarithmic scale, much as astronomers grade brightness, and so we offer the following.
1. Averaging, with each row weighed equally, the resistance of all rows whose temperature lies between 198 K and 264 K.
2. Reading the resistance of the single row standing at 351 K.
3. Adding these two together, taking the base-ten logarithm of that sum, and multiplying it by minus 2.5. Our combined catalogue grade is -3.48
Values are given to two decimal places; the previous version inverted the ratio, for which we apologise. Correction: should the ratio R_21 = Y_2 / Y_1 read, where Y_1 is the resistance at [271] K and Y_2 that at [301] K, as 1.04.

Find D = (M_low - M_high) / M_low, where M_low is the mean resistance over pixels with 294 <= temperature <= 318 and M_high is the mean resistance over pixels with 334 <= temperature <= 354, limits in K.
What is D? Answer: 0.027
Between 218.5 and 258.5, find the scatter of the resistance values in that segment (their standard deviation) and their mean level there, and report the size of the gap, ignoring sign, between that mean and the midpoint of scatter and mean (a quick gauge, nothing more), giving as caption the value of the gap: 6.3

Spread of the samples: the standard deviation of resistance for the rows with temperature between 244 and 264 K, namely 0.4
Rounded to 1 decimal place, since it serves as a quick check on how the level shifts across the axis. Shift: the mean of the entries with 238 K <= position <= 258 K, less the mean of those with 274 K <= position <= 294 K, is 0.5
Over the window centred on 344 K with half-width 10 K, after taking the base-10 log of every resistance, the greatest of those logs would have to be 1.10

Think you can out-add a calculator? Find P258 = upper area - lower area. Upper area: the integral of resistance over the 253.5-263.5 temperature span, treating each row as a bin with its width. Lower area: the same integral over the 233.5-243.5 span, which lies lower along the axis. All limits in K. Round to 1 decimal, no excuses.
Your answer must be -0.8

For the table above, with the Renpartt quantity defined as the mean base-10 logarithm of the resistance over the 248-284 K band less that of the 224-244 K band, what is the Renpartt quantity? -0.011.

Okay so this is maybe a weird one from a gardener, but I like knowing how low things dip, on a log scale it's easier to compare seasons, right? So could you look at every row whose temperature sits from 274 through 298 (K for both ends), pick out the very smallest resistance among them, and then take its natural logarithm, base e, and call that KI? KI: 2.48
